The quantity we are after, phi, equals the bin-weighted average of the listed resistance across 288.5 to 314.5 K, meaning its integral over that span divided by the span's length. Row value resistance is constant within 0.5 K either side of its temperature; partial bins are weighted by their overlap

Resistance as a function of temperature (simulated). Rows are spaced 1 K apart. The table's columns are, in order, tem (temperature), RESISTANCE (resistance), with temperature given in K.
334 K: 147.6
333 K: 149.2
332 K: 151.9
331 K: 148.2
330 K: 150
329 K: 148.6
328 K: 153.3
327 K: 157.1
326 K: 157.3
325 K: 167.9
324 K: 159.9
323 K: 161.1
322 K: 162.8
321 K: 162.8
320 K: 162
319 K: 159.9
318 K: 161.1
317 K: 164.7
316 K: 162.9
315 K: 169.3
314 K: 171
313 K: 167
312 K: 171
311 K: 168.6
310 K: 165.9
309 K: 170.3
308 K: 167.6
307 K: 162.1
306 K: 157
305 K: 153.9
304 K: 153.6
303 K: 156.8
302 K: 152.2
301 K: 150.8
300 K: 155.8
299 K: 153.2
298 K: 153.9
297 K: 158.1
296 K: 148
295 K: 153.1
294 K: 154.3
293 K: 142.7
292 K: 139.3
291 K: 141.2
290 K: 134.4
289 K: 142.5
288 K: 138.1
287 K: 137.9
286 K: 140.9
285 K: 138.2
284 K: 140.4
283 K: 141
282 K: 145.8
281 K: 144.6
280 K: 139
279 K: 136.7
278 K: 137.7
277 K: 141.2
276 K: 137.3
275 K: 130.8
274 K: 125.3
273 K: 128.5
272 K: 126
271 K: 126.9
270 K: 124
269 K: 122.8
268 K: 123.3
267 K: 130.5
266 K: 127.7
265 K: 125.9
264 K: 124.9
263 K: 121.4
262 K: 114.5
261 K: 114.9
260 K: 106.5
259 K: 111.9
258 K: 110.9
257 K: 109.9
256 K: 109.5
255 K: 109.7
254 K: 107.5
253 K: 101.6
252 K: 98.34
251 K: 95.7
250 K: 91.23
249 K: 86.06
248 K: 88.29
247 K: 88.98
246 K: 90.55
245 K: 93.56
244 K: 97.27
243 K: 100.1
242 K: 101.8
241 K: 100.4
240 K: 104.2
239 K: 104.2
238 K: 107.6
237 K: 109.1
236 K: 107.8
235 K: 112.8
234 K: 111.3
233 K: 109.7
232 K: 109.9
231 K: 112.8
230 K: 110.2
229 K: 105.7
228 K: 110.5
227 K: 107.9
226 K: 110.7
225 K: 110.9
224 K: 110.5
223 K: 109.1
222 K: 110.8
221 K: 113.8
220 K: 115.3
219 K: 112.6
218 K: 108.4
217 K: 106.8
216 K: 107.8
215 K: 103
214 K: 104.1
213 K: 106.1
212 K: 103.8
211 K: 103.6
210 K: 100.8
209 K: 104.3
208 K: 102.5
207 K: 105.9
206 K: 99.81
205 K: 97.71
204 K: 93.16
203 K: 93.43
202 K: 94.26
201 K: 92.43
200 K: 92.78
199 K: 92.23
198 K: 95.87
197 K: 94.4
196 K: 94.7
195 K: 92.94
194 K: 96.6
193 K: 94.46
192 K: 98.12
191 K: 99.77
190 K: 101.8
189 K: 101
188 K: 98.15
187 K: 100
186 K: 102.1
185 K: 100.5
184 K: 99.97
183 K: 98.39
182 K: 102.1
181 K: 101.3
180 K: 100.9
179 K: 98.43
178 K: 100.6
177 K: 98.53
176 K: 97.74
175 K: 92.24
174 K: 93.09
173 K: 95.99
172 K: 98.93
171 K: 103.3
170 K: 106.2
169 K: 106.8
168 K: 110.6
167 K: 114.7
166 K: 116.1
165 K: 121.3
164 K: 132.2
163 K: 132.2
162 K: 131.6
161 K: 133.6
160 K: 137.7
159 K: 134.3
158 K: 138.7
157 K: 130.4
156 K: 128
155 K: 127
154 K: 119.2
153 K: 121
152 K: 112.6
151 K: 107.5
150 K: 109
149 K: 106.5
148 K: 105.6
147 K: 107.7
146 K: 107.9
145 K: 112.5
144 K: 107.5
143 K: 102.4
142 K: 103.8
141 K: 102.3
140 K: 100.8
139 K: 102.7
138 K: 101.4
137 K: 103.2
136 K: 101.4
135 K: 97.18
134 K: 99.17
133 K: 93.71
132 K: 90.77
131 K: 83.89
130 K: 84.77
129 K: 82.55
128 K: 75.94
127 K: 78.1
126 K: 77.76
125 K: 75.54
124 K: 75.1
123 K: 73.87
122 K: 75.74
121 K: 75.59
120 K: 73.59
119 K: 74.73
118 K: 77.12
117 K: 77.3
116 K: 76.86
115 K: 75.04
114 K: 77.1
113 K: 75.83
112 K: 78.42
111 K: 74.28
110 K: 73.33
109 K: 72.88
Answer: 156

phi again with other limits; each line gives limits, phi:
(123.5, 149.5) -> 95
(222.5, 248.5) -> 105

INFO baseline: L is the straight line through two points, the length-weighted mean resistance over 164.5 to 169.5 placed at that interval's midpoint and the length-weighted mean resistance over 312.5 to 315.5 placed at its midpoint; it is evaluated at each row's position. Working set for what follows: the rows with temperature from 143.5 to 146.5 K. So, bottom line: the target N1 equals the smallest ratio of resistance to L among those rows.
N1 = 1.02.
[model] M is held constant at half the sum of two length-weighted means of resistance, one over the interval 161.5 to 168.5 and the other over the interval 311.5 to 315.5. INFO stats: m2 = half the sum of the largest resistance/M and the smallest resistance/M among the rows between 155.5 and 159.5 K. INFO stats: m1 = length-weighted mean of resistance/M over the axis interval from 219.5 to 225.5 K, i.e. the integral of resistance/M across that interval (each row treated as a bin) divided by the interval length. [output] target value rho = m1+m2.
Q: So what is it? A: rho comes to 1.68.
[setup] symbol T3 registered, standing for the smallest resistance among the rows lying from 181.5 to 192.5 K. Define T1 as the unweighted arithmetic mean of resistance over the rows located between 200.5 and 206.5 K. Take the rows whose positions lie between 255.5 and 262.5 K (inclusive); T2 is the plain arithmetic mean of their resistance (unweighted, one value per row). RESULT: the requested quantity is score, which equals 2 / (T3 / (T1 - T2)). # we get -0.3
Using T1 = 95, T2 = 111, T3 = 98.12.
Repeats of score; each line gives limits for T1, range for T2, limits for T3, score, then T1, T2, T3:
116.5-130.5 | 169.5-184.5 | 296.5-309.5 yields -0.3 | 77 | 99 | 150.8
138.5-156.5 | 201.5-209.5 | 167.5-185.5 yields 0.2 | 110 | 99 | 92.24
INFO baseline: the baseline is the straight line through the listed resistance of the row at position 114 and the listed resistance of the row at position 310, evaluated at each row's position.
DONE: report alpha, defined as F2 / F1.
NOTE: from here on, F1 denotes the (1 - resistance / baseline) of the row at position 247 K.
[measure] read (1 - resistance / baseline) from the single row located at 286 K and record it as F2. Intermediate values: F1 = 0.35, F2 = 0.09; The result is 0.3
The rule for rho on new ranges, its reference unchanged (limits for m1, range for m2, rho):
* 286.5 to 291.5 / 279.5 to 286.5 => 1.92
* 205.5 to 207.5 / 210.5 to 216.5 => 1.43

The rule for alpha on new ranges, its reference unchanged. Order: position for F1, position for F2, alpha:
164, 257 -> -0.7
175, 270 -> 1.3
